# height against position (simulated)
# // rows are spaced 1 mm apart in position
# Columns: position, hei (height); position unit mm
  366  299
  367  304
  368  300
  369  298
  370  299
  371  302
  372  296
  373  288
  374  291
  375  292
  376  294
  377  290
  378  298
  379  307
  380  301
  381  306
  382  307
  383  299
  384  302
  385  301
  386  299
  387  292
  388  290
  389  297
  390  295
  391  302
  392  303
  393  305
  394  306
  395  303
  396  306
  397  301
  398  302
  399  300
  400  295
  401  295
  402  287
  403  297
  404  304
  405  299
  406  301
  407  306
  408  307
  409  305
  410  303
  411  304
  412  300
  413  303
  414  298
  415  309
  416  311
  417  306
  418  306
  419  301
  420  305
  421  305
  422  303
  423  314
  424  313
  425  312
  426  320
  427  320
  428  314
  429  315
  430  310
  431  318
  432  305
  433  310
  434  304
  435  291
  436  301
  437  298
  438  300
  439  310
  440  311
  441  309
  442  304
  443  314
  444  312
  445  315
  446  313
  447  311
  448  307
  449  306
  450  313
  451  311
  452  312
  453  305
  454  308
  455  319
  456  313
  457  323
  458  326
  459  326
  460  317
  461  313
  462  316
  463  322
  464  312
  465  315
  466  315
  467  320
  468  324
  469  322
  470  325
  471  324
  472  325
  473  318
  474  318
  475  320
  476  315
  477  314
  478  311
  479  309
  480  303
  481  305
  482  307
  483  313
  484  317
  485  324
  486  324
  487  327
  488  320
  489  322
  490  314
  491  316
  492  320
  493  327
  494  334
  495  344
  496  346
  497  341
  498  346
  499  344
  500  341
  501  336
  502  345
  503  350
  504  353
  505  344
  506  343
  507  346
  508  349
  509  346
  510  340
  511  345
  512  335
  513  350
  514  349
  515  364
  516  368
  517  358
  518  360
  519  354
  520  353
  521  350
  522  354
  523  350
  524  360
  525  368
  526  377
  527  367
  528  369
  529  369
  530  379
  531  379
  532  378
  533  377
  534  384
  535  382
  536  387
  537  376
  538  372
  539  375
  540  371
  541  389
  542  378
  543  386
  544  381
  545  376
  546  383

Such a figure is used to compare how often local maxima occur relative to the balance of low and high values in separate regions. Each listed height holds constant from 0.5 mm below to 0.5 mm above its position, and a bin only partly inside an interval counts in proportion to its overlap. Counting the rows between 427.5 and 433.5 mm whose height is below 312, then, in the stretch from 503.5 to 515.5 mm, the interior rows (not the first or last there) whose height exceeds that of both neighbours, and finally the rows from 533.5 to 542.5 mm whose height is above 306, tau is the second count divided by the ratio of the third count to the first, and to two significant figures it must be 1.0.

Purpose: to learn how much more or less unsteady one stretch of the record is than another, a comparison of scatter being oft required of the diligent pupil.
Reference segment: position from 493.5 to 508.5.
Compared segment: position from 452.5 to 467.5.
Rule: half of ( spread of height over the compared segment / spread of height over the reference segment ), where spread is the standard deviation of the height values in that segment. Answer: 0.62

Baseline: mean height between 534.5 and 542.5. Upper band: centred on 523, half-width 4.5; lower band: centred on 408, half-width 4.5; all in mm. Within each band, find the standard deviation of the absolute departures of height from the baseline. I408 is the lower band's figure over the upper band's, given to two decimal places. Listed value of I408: 0.29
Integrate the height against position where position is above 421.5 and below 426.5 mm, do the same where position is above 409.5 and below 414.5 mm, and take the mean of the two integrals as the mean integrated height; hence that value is 1535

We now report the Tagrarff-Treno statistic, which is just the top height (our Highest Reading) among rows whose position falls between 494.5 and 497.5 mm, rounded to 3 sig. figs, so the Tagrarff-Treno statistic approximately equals 346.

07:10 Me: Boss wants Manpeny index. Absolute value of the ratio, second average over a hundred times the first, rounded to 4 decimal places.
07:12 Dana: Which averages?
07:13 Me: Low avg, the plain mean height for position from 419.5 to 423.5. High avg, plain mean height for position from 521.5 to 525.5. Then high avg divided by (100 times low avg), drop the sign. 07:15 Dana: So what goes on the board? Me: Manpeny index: 0.0117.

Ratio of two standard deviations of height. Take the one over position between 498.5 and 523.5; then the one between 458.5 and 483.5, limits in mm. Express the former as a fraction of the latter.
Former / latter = 1.24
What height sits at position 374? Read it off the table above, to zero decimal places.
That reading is 291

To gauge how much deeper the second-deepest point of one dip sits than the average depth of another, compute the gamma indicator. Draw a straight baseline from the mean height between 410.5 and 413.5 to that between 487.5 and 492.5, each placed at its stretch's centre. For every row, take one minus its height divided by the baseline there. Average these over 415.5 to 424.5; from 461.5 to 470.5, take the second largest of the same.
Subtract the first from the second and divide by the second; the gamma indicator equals -1.1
